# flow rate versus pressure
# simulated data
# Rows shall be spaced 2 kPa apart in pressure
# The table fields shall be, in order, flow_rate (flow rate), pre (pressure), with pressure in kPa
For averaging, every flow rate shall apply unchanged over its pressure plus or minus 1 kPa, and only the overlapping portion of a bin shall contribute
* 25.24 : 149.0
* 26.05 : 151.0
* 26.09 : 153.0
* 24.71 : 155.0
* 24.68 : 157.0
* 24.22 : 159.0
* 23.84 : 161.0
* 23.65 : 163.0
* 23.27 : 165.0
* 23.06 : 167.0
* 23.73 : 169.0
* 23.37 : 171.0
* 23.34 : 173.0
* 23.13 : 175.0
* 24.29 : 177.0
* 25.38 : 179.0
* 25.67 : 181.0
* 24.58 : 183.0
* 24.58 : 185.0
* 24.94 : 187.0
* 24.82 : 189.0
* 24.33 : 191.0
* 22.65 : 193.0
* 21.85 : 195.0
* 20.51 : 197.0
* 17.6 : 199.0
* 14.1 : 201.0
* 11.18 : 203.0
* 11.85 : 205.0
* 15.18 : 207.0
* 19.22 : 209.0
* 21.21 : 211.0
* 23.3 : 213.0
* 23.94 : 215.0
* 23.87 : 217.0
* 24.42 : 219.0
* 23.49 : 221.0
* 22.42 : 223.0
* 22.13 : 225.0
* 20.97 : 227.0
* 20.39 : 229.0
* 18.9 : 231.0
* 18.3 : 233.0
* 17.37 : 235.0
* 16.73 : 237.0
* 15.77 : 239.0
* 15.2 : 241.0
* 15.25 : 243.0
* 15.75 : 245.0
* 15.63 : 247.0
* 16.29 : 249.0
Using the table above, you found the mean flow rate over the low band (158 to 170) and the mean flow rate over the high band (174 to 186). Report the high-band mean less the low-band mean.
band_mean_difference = 1.0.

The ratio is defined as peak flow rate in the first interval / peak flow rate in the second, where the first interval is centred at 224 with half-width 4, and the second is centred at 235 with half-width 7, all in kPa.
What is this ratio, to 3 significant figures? 1.15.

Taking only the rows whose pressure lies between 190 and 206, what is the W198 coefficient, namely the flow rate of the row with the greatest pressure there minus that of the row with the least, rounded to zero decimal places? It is -12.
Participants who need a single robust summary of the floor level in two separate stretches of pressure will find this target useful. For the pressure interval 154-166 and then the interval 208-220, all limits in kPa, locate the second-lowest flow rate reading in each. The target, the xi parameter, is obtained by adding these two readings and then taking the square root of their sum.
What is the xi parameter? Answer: 6.70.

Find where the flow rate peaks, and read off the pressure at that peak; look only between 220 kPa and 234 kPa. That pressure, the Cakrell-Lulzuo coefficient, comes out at 221.0 kPa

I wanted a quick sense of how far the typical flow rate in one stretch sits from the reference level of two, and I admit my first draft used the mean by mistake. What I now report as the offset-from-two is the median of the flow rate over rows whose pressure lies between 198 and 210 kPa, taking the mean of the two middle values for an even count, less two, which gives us 12.6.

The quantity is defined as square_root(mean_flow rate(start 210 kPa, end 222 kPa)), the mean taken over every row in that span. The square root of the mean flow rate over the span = 4.8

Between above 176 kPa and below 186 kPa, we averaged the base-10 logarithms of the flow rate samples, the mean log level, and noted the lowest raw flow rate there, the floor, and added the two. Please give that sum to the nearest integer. 26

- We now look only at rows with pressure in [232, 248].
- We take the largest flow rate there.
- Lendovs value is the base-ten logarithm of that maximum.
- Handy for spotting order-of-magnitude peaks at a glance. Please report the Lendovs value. 1.26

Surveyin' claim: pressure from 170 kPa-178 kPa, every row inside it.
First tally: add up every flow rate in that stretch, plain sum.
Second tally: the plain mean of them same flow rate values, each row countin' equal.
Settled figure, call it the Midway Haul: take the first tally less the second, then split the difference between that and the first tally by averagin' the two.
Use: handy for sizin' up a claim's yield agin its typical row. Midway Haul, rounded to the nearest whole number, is 82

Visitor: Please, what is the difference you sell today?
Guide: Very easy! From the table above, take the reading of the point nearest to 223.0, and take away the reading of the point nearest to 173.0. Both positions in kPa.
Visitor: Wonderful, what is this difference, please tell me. -0.9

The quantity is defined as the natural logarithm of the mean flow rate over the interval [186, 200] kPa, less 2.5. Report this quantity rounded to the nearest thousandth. 0.608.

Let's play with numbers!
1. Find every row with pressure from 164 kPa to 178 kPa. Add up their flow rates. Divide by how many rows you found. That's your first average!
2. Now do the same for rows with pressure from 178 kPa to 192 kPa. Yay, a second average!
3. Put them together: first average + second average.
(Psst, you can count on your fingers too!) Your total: 48.4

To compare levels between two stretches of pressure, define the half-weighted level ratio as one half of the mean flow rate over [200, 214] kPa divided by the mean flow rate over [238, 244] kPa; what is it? 0.54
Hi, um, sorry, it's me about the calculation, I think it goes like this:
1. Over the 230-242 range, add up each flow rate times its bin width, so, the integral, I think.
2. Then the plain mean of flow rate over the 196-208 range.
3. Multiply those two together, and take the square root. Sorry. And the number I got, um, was 56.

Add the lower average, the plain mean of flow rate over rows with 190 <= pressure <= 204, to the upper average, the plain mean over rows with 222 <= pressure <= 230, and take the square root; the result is 6.4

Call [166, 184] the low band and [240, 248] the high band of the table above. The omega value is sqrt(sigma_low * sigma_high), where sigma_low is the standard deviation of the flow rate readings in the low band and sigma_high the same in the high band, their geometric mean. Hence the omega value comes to 0.5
